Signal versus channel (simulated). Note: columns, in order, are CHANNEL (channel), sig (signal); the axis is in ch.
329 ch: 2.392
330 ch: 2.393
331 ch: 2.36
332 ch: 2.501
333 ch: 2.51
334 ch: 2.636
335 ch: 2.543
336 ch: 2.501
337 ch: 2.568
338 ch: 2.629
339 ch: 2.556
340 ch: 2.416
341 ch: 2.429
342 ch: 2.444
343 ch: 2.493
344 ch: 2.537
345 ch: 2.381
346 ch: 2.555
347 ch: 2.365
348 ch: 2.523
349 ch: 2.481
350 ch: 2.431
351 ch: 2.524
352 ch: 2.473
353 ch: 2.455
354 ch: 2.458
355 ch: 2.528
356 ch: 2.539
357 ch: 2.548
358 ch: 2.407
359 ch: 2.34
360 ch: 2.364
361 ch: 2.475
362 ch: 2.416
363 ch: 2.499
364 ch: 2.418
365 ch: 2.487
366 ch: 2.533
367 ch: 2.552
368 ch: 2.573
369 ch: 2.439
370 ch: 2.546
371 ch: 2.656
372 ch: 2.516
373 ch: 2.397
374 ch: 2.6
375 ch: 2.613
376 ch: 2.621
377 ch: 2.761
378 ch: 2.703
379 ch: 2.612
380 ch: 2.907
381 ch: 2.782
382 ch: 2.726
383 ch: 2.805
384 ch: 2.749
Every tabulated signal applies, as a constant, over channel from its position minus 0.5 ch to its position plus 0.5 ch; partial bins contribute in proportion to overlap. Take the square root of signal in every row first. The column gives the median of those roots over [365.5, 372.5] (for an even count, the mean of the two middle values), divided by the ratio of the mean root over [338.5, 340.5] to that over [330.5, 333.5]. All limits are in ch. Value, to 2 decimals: 1.59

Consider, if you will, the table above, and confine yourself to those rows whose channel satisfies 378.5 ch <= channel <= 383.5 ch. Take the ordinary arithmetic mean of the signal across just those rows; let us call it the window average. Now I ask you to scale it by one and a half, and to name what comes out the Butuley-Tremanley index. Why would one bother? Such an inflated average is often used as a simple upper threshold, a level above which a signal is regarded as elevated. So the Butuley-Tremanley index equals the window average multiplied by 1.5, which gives 4.15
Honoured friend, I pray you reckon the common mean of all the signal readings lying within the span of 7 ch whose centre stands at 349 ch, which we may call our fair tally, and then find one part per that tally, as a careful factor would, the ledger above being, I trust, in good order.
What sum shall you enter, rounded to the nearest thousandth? 0.403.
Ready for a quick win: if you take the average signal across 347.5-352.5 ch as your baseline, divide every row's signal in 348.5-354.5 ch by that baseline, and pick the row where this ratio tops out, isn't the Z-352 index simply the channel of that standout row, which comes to 351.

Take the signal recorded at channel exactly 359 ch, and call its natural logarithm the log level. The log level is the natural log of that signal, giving 0.85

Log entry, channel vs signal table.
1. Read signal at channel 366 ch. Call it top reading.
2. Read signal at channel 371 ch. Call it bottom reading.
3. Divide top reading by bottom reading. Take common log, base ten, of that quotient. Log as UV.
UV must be -0.021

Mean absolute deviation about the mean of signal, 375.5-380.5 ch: 0.091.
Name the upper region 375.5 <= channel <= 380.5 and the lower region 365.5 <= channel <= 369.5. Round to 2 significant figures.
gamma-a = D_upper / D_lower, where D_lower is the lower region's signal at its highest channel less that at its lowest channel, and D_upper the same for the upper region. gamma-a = -3.0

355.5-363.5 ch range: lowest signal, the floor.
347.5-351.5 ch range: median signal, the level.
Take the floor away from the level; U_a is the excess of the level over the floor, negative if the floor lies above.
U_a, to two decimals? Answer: 0.16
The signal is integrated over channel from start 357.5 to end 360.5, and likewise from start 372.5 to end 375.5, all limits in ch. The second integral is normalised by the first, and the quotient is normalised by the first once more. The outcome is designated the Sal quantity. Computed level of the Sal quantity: 0.150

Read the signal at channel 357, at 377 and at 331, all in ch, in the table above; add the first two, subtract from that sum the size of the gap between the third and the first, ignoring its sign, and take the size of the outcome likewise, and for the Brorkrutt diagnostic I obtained 5.12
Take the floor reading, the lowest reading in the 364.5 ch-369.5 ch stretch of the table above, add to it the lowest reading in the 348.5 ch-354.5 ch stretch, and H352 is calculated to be 4.87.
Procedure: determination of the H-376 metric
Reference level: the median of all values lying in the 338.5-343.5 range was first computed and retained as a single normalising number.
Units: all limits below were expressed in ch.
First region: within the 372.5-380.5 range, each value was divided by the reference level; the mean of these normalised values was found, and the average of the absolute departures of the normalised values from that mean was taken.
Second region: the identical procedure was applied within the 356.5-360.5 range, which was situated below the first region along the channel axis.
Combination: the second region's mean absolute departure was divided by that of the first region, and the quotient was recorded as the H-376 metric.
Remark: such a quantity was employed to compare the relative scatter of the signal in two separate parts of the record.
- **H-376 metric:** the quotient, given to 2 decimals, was 0.64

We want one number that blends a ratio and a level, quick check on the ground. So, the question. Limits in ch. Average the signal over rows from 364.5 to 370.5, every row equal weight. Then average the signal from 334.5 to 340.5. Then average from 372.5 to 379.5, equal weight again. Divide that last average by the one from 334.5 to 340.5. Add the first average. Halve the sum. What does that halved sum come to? 1.777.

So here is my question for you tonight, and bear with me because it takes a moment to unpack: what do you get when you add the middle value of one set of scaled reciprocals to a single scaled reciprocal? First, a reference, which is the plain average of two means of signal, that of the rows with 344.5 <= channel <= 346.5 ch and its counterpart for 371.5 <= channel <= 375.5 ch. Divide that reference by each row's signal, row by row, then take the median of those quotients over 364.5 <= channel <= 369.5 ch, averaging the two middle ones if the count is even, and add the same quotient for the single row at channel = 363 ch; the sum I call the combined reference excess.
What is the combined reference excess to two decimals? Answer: 1.99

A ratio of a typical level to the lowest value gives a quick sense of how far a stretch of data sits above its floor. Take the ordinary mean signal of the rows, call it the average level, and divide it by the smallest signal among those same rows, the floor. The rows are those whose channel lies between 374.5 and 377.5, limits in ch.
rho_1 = 1.02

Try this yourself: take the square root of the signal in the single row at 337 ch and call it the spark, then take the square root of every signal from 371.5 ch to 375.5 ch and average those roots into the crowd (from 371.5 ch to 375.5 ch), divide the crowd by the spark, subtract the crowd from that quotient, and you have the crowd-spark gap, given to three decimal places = -0.598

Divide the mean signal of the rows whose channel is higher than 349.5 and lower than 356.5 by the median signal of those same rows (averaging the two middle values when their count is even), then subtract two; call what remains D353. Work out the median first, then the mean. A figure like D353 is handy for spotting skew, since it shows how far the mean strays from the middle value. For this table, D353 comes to -0.99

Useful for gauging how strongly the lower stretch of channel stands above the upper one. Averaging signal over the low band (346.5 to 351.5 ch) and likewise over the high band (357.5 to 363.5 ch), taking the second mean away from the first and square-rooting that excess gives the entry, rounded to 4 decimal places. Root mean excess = 0.2190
